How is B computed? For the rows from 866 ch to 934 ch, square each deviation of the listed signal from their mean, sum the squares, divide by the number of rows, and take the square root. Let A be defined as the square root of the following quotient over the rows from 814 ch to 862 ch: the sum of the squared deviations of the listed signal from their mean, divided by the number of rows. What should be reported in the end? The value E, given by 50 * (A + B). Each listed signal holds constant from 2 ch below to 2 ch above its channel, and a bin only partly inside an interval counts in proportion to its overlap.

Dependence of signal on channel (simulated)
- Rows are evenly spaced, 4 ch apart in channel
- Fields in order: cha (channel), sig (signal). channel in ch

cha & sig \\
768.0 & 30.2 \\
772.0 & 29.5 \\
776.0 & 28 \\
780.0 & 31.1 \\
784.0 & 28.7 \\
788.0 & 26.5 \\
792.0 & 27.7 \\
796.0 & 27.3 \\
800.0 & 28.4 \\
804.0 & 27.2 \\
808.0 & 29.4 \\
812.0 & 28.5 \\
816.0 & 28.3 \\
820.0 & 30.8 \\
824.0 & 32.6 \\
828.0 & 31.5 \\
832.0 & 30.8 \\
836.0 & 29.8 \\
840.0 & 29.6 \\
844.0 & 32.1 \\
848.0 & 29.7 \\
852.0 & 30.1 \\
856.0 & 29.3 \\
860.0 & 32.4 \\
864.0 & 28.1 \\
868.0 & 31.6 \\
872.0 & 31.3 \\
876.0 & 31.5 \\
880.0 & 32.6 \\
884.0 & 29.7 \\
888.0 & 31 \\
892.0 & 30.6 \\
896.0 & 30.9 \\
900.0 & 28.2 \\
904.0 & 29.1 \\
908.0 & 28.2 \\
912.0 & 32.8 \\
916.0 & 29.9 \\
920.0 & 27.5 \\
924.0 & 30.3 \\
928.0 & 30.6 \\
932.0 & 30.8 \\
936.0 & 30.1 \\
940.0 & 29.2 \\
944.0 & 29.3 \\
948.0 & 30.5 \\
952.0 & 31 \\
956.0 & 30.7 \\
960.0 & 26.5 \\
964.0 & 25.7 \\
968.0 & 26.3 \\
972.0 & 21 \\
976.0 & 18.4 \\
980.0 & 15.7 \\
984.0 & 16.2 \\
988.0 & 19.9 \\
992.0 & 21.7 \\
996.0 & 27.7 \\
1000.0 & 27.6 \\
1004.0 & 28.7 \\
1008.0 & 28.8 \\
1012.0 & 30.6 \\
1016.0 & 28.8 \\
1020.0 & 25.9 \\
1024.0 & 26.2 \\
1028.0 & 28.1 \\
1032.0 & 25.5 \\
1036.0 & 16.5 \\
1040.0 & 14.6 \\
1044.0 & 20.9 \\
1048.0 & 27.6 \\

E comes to 137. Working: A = 1.3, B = 1.44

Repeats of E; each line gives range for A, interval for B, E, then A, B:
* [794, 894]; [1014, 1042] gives 342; 1.6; 5.27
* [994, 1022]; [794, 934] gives 145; 1.3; 1.57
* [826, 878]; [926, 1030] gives 289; 1.2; 4.56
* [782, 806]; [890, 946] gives 103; 0.7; 1.32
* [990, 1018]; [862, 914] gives 209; 2.6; 1.57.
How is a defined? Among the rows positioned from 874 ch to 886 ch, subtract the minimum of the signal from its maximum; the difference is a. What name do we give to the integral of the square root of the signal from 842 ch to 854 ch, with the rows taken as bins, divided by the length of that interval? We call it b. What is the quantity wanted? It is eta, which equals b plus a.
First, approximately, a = 2.9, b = 5.534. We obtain 8.4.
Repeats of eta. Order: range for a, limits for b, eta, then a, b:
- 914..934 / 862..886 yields 8.8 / 3.3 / 5.548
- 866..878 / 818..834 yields 5.9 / 0.3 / 5.605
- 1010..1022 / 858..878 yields 10.3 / 4.7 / 5.564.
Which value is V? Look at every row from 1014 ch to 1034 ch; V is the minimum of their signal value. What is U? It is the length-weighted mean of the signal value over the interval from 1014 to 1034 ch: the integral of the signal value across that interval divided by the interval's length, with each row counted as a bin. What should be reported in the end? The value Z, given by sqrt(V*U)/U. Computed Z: 0.974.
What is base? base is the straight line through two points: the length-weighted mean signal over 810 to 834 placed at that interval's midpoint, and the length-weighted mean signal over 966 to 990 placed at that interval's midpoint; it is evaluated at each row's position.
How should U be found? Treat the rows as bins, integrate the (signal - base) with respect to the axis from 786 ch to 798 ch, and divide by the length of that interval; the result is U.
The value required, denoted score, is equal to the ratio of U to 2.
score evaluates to -3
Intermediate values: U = -5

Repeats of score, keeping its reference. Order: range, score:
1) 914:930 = 3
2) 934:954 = 4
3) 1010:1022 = 6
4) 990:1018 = 5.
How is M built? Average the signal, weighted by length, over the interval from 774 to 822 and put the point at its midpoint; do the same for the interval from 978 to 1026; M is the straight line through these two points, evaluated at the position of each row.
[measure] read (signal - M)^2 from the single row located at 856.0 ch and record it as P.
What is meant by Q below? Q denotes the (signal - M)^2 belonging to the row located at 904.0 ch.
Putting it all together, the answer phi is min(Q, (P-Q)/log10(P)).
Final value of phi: -5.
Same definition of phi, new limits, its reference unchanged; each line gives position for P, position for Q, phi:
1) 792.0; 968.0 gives -1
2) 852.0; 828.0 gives -7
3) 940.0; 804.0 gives 1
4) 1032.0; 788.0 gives -18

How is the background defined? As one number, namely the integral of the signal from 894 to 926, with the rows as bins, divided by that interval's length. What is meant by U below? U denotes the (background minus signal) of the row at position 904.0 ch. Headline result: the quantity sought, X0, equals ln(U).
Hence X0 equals -0.7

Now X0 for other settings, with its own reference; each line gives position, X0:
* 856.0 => -1.2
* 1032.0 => 1.4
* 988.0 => 2.3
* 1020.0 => 1.3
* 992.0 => 2.1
